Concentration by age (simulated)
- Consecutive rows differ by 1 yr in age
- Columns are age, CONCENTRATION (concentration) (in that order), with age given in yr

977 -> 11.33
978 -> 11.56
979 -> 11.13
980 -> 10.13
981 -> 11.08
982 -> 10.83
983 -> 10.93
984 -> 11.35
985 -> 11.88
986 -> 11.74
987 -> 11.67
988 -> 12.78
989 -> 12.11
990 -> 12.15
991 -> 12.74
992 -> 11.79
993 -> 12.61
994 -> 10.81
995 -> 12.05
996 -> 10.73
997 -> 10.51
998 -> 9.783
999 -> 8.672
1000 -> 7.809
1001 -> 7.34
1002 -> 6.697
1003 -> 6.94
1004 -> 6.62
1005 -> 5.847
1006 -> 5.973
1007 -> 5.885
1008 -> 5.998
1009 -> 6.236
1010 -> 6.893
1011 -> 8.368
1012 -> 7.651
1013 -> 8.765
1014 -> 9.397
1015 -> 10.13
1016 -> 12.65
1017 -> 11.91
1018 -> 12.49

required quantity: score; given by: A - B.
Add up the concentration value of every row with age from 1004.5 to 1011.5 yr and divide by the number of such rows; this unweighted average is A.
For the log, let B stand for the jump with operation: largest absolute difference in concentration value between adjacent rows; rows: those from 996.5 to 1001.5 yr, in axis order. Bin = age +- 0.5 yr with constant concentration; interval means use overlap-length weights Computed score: 5.3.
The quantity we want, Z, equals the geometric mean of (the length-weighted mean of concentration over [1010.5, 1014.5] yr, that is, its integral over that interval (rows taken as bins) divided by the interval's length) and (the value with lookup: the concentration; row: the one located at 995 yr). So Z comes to 10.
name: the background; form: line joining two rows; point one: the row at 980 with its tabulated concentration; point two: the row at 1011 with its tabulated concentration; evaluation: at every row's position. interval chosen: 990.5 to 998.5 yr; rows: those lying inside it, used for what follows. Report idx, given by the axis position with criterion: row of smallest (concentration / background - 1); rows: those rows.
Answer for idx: 998 yr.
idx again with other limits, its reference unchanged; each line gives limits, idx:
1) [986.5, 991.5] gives 987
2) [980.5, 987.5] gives 982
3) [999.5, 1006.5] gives 1005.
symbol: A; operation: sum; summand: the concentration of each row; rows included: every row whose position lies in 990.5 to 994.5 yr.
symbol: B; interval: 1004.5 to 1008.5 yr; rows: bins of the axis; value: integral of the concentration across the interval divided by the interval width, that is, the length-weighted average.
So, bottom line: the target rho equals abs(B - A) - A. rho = -6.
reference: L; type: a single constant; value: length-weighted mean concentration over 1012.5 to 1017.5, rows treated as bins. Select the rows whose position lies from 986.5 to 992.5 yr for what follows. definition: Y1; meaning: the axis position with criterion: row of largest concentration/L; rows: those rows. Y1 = 988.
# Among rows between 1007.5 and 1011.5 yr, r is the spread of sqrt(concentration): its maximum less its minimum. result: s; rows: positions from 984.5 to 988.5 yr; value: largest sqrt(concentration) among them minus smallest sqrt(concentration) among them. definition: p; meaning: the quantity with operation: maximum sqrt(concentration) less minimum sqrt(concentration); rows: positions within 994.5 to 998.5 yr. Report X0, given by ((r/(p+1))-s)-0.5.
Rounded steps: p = 0.34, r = 0.44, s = 0.16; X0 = -0.33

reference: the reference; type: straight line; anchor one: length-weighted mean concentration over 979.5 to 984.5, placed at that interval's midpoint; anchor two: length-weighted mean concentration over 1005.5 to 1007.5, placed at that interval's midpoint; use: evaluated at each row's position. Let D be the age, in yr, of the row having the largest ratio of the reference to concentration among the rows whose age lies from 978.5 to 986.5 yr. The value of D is 980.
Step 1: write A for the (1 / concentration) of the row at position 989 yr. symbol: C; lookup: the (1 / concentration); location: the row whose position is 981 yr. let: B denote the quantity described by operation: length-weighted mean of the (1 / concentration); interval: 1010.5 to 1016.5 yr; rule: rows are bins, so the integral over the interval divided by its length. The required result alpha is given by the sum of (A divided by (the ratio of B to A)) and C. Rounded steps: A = 0.083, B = 0.11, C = 0.090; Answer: 0.15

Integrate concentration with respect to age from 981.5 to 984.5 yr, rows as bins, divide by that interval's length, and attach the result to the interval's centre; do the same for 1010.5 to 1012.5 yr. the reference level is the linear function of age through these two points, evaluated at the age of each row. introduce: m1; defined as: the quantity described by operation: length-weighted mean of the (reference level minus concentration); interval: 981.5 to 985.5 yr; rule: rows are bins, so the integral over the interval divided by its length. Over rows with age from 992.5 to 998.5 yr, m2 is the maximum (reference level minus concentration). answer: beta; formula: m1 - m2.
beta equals 0.1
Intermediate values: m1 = -0.3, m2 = -0.3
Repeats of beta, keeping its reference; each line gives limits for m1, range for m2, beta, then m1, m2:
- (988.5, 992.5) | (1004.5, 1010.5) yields -4.8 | -2.0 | 2.9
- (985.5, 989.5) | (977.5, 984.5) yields -2.7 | -1.5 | 1.2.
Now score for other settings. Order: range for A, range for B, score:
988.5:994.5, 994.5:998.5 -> 10.7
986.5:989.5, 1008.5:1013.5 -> 10.7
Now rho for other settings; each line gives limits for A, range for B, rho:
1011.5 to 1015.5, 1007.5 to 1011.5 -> -7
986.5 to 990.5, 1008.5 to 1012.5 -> -7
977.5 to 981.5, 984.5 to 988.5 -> -12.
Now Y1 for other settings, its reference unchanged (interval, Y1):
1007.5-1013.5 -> 1013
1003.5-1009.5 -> 1004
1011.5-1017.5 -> 1016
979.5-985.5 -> 985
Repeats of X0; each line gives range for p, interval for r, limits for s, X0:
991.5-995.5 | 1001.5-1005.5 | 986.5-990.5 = -0.49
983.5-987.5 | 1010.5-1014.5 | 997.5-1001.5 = -0.64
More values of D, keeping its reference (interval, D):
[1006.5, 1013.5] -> 1007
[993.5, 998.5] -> 994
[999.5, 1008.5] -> 1005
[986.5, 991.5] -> 987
